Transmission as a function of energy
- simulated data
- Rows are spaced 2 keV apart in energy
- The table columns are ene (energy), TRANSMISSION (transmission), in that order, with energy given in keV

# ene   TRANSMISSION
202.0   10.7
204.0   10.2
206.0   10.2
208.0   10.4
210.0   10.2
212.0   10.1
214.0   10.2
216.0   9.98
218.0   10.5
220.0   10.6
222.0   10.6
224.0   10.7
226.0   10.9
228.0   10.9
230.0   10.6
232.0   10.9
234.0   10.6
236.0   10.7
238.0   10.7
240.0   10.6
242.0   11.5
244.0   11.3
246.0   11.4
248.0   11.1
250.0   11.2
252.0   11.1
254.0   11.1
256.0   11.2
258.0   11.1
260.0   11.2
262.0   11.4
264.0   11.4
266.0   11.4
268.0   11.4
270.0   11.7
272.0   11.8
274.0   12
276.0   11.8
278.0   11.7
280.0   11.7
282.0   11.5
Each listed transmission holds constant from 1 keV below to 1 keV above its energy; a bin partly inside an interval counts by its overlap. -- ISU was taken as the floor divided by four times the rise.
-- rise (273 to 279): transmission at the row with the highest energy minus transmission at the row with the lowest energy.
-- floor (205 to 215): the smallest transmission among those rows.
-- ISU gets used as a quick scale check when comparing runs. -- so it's -8.4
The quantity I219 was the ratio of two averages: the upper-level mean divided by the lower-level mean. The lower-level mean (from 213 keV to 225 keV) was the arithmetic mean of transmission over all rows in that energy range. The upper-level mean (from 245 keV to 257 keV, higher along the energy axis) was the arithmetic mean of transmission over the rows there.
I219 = 1.072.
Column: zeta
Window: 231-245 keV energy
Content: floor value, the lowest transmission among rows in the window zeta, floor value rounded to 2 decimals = 10.60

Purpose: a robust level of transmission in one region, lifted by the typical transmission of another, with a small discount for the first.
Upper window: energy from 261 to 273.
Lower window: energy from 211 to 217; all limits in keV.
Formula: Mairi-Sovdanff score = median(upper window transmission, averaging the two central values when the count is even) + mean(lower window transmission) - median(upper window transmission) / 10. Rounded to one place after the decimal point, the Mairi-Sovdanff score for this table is 20.4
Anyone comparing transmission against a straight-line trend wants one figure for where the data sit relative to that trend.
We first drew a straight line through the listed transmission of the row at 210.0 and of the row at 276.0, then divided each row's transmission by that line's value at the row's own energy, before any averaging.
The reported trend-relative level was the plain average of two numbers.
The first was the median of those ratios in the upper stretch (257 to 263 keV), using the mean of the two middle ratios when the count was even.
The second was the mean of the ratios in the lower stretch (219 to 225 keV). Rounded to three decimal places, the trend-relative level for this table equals 0.997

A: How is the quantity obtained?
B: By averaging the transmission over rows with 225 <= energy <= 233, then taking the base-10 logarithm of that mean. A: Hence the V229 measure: 1.03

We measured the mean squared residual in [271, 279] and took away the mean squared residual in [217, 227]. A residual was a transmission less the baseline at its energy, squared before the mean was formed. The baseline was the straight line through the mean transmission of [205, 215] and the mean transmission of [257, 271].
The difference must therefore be 0.027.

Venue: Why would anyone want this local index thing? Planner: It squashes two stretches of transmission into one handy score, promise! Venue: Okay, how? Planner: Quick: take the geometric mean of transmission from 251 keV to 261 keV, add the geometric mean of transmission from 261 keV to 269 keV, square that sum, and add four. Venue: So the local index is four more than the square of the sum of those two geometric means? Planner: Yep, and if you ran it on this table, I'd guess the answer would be 512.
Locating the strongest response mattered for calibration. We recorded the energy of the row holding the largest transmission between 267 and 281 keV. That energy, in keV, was 274.0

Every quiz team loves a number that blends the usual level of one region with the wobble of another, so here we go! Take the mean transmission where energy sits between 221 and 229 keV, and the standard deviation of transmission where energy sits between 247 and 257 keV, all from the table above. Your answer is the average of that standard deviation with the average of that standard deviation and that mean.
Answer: 2.73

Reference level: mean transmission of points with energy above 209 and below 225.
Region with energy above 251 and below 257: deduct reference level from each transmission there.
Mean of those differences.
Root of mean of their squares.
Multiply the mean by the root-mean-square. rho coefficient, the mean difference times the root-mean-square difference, 0.6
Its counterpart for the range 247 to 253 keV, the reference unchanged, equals 0.6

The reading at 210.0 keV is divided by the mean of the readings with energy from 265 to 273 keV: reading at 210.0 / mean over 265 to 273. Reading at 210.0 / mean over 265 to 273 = 0.88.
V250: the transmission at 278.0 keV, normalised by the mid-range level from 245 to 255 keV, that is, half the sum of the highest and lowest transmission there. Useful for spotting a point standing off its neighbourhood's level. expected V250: 1.04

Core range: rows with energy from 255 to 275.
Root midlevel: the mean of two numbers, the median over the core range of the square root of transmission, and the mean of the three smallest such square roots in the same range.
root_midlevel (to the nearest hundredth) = 3.36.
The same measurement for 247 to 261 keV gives 3.33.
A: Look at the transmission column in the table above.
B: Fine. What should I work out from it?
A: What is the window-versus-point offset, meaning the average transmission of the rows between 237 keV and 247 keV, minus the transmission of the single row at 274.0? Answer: -0.90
